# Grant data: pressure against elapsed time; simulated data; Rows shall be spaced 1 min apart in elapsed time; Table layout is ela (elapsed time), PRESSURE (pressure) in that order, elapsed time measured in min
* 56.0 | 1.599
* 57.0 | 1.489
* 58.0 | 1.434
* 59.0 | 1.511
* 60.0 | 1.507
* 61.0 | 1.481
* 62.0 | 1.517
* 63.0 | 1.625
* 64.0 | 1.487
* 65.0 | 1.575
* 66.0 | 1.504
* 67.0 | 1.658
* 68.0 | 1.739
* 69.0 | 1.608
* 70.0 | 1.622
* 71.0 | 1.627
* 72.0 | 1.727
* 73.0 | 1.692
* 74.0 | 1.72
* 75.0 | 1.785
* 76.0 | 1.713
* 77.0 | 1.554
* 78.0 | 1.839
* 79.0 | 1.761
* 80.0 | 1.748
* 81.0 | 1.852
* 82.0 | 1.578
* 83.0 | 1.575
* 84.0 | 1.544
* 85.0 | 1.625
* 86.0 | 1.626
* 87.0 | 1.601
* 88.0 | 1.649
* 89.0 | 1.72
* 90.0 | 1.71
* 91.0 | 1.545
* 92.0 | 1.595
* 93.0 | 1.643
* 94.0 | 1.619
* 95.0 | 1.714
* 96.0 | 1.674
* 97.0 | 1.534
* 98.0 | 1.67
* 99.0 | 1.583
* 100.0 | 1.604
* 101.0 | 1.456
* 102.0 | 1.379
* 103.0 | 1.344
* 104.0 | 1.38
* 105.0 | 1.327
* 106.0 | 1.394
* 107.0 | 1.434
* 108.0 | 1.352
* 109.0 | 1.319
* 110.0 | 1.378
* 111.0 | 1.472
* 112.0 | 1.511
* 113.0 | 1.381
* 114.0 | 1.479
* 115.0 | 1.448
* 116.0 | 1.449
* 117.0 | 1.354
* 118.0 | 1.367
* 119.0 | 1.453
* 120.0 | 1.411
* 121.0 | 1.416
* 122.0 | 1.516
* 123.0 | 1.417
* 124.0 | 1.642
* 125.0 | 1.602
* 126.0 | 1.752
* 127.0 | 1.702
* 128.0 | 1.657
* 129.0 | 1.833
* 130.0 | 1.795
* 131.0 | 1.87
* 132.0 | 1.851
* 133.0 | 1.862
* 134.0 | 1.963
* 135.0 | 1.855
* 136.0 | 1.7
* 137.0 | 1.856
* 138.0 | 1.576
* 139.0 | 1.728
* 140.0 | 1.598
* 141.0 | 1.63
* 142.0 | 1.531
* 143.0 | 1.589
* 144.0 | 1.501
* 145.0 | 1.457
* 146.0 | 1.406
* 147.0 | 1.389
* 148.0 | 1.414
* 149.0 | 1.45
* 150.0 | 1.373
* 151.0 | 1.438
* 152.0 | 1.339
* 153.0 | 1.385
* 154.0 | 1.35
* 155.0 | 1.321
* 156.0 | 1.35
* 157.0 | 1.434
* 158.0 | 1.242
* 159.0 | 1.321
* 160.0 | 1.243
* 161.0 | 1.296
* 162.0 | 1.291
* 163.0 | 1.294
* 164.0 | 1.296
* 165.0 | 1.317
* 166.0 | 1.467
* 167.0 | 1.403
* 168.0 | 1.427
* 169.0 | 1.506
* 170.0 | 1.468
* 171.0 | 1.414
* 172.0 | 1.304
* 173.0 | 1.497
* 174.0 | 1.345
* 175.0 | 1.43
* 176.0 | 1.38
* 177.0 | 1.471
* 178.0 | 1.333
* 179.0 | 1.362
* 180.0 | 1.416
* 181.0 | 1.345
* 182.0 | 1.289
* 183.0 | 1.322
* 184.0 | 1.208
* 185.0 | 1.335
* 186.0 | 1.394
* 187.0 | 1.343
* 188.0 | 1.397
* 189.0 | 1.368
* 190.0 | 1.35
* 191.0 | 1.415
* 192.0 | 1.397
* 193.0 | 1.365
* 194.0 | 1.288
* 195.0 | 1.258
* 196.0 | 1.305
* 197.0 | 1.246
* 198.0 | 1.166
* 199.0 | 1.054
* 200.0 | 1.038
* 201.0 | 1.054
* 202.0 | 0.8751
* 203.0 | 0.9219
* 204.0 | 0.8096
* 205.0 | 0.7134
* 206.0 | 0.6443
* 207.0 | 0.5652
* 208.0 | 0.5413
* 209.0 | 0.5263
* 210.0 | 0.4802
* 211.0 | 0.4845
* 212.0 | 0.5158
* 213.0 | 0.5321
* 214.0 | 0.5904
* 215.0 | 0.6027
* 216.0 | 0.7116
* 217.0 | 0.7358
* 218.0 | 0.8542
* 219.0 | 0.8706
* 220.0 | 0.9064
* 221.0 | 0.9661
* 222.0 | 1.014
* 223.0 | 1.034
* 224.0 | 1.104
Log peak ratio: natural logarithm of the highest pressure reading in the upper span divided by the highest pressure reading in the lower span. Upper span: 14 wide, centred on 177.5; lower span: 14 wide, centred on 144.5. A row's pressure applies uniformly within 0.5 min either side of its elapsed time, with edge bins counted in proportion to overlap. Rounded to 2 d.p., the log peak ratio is -0.14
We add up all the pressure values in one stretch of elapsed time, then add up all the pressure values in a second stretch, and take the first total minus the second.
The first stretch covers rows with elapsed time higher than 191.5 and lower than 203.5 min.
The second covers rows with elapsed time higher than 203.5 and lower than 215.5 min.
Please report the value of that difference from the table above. 7.0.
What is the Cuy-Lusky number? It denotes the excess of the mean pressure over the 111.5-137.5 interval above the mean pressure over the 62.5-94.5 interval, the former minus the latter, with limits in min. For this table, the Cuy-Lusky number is -0.03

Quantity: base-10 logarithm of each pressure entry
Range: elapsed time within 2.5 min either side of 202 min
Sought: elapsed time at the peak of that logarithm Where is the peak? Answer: 201.0 min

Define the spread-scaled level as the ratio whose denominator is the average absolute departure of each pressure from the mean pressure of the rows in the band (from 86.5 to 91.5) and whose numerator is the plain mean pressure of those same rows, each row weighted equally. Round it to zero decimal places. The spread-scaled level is 29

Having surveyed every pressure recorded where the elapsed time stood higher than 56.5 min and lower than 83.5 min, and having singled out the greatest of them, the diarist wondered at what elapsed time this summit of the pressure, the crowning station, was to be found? 81.0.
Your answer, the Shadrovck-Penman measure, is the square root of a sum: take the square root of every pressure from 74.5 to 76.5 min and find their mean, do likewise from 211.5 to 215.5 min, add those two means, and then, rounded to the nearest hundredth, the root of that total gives 1.44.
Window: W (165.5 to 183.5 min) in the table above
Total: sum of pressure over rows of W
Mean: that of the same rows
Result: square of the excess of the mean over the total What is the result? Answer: 565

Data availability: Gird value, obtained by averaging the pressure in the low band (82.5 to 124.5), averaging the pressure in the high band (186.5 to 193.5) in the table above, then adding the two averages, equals 2.88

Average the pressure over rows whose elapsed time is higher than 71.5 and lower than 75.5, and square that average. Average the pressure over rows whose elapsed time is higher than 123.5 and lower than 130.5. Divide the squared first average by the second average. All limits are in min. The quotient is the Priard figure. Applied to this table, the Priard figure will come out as 1.8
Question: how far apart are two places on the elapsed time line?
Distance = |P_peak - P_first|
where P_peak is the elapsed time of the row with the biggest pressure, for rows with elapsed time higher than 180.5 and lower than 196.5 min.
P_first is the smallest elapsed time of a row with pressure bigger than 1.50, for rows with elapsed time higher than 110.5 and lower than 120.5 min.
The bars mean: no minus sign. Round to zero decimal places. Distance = 79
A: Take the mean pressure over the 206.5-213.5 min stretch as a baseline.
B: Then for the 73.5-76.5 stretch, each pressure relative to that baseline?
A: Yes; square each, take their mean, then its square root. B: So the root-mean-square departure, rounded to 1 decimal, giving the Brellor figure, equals 1.2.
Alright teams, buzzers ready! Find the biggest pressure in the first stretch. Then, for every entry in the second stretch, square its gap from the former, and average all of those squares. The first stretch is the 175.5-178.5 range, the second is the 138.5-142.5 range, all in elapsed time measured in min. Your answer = 0.028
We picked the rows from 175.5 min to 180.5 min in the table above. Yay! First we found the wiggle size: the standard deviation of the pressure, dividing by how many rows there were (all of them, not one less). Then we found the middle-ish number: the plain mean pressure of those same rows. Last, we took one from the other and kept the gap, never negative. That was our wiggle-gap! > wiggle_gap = 1.34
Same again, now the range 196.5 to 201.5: 1.03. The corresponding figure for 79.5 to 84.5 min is 1.54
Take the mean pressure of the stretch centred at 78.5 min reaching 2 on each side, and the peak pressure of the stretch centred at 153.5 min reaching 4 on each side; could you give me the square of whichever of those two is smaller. 2.1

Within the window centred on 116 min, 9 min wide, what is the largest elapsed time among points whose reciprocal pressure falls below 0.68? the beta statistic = 114.0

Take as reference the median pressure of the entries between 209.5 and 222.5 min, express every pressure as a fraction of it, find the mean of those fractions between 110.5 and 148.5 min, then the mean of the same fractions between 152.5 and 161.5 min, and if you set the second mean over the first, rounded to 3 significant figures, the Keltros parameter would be 0.834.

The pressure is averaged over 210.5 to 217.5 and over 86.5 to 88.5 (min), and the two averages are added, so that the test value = 2.2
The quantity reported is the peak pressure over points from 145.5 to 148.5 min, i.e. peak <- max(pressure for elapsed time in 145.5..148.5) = 1.414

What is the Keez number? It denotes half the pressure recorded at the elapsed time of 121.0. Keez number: 0.708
